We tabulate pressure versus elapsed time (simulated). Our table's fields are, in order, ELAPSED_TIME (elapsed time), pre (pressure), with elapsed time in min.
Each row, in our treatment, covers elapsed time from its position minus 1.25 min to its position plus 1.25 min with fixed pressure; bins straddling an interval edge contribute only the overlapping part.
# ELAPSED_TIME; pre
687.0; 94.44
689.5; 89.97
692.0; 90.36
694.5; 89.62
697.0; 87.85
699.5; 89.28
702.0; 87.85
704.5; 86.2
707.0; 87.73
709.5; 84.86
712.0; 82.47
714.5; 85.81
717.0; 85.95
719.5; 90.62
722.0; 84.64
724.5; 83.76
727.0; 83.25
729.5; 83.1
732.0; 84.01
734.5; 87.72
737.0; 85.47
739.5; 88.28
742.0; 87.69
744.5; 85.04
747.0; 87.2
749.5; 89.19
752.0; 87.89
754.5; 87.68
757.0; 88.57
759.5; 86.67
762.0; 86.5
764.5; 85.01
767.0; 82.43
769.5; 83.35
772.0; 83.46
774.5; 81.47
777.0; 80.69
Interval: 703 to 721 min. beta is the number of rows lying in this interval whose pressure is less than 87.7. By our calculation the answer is 5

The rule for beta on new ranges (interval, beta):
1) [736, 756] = 5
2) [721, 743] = 7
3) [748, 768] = 5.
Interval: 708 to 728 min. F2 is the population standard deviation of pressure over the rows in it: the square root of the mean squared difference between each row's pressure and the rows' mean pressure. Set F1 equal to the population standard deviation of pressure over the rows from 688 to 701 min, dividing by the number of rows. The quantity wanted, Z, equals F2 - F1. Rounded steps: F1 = 0.9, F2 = 2.35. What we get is 1.49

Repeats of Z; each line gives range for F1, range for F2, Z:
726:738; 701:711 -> -0.50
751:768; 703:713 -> -0.01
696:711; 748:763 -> -0.45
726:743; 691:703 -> -1.09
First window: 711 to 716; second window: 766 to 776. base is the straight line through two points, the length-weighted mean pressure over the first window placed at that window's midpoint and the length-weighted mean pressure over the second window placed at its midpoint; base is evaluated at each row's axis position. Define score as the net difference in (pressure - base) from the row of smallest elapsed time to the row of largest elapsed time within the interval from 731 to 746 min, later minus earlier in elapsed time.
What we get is 1.4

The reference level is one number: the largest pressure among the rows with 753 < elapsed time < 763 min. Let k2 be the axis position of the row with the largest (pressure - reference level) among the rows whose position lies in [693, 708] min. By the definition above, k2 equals 694.5 min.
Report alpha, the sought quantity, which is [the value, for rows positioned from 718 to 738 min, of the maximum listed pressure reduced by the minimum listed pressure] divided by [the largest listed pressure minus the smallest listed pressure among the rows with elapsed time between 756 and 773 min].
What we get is 1.2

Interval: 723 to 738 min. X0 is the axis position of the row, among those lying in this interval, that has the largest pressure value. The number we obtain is 734.5 min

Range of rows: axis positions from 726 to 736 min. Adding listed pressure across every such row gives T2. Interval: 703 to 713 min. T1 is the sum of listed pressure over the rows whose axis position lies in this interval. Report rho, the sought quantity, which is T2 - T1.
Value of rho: -3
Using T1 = 341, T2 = 338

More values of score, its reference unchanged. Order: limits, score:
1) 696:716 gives -1.5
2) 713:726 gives -1.8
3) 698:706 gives -2.9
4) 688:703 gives -1.8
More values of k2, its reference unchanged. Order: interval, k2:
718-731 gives 719.5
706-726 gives 719.5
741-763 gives 749.5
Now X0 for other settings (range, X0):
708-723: 719.5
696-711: 699.5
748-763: 749.5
